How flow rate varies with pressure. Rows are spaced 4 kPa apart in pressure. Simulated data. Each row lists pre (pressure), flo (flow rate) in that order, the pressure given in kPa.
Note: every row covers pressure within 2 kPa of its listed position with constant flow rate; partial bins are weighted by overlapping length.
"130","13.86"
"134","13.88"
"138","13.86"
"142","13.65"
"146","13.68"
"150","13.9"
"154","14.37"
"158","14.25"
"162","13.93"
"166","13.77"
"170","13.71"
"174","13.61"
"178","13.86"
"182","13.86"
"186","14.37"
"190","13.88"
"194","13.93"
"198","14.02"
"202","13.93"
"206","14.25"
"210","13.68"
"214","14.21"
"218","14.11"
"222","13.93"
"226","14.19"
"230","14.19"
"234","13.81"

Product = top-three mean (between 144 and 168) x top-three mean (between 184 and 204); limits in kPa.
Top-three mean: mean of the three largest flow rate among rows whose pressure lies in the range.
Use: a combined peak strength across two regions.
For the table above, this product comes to 200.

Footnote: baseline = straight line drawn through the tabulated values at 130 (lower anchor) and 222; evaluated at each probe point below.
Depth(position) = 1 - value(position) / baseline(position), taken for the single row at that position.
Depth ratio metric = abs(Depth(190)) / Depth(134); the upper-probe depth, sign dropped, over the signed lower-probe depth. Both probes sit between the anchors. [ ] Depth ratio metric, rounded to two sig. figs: -1.5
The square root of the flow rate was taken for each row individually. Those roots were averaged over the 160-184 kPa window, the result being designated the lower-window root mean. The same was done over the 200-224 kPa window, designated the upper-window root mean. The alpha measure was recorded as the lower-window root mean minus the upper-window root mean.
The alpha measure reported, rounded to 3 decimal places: -0.031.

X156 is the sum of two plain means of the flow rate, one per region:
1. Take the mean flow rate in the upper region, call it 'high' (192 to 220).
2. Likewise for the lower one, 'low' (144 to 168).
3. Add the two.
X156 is 28.0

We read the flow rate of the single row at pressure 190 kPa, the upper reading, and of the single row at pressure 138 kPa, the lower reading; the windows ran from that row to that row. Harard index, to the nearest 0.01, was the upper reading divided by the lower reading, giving 1.00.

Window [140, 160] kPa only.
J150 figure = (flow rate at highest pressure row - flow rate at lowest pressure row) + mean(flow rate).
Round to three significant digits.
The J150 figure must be 14.6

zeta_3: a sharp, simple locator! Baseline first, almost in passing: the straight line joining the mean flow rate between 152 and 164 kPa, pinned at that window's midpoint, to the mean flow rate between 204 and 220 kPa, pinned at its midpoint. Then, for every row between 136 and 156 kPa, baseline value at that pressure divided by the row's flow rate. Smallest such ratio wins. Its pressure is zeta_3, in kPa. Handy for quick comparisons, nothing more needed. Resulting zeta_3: 154 kPa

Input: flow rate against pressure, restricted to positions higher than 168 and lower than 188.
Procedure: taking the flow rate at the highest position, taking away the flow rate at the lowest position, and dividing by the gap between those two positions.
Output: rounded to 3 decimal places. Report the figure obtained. 0.041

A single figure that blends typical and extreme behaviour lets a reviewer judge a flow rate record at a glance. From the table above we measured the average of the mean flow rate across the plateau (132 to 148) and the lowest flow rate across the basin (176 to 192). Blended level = 13.8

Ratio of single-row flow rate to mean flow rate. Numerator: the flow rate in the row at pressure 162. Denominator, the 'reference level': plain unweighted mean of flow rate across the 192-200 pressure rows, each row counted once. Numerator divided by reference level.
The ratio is 0.997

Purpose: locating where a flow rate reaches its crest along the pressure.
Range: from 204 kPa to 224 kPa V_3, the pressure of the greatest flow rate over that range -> 206 kPa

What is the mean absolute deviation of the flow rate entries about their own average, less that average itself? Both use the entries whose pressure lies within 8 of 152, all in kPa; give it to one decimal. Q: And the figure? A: -13.8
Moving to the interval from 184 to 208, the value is -13.9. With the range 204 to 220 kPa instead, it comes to -13.9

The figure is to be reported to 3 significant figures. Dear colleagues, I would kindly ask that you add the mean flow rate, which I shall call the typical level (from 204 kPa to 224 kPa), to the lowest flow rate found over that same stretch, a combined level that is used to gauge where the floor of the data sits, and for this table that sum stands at 27.7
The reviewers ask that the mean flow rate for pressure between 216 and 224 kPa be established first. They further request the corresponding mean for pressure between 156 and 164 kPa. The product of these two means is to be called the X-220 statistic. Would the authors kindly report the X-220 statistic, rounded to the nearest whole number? 198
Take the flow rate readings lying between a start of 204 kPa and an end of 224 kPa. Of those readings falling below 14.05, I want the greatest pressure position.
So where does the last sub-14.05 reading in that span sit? 222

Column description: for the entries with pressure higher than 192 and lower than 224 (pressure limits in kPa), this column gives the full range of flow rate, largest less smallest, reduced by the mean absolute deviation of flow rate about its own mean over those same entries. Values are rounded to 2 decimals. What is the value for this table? 0.43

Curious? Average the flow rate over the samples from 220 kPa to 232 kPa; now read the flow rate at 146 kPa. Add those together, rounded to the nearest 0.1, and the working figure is 27.8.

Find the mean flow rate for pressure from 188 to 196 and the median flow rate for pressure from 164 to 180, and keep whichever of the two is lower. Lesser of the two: 13.7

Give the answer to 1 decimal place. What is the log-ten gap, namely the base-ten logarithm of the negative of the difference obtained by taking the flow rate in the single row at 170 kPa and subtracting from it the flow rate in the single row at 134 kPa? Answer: -0.8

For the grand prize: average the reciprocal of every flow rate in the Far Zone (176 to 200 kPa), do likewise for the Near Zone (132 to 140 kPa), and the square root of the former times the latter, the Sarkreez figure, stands 0.0718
